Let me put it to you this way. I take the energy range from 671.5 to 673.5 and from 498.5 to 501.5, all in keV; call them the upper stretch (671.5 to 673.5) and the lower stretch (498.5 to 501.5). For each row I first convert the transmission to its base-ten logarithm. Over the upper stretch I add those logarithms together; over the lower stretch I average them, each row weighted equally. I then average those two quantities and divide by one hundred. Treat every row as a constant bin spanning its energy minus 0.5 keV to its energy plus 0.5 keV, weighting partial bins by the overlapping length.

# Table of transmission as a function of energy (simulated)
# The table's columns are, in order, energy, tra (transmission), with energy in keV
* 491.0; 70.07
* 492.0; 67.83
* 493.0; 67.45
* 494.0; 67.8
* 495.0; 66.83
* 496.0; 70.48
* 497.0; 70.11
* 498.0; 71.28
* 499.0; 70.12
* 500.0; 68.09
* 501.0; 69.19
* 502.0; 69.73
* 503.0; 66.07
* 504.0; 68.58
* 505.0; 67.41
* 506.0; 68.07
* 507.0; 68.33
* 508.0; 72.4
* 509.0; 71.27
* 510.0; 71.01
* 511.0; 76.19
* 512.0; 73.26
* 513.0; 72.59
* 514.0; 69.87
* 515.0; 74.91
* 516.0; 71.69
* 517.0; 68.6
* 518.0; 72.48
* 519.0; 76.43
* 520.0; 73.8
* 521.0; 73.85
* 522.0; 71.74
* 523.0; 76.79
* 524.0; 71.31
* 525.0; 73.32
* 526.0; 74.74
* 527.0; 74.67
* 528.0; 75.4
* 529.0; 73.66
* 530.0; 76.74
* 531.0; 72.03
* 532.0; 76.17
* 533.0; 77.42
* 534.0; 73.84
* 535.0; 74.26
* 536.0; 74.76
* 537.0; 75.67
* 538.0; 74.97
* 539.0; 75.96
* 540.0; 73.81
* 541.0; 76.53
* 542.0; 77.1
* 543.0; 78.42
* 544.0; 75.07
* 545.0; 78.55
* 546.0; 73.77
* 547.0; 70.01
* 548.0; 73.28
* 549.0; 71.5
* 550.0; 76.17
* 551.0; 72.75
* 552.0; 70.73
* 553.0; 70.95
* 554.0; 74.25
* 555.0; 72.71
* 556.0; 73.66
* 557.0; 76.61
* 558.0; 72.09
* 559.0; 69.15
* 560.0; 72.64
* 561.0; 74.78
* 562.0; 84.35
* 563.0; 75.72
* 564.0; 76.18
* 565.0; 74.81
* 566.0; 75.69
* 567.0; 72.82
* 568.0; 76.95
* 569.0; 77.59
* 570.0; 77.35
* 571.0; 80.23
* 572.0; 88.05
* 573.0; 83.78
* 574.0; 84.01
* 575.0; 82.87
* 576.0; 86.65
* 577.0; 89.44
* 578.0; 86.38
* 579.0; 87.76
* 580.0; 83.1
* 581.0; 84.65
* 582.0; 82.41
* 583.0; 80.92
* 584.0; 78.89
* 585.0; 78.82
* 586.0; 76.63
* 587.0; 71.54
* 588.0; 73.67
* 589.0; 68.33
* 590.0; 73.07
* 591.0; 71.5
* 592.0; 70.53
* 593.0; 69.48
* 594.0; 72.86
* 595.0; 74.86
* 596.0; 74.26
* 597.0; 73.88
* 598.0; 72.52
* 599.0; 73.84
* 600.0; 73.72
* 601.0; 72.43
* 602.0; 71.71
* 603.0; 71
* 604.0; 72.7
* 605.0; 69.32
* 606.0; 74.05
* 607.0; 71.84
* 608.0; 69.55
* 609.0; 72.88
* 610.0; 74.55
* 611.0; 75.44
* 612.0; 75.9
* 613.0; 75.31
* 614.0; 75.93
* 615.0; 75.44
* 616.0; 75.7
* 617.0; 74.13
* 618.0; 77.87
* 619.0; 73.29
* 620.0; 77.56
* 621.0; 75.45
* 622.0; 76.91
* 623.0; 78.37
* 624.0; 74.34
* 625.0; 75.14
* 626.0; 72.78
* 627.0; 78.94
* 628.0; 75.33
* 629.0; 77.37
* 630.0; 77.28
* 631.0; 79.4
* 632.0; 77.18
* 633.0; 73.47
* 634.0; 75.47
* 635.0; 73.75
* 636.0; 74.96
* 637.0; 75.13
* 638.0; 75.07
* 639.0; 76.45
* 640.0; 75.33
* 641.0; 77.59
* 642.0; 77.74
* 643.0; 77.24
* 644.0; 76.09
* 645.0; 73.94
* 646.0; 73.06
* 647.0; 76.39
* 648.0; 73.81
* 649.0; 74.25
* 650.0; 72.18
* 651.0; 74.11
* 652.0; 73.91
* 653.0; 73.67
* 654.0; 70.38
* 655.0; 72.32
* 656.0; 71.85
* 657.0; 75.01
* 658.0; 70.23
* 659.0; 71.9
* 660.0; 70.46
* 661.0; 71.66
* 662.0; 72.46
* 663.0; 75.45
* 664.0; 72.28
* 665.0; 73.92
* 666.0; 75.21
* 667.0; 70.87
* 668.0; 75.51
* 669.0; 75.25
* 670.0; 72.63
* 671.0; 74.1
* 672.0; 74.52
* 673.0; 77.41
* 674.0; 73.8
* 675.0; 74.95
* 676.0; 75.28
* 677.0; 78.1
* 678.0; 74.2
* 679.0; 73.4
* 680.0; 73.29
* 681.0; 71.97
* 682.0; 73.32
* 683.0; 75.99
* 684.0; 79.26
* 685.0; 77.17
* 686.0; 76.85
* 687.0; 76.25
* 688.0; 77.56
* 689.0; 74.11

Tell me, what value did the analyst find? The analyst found 0.028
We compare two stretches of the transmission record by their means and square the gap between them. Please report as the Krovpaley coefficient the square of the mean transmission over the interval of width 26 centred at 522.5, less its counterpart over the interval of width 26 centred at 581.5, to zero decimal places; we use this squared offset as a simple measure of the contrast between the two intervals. 31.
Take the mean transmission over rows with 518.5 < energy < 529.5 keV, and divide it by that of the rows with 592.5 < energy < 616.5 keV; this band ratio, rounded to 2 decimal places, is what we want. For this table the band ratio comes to 1.01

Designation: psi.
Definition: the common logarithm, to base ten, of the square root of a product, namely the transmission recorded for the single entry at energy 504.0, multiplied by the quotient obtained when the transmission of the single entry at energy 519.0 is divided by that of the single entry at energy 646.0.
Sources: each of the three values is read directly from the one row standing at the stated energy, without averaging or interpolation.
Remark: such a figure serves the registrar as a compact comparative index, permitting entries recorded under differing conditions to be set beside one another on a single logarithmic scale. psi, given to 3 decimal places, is 0.928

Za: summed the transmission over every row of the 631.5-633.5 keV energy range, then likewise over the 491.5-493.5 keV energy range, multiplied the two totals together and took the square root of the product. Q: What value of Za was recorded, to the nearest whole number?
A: 143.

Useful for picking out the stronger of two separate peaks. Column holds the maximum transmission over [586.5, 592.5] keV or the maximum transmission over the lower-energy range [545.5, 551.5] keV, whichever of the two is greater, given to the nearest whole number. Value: 76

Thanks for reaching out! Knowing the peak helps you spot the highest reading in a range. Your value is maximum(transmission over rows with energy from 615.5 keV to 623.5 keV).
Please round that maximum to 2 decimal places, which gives 78.37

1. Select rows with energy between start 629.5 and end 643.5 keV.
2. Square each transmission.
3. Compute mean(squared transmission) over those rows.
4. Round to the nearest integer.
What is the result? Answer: 5801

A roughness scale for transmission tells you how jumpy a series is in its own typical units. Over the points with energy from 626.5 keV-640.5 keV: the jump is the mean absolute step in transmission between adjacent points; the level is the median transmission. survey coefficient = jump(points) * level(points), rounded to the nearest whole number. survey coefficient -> 124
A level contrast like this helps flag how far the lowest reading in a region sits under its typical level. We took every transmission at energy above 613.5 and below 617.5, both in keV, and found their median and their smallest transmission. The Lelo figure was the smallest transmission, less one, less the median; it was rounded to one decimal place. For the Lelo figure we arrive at -2.4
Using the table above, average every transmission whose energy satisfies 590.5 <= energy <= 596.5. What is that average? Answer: 72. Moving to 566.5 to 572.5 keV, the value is 79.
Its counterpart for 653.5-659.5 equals 72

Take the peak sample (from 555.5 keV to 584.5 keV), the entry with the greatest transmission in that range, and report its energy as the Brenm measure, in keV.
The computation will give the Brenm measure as 577.0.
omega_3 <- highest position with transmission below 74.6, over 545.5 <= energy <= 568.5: 567.0 keV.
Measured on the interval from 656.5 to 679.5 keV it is 679.0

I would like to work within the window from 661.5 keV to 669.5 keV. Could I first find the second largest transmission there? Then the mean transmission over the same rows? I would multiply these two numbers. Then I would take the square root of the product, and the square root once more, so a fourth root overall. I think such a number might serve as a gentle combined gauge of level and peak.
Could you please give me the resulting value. 8.64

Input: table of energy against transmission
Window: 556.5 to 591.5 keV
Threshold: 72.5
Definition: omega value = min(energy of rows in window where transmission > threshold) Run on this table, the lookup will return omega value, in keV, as 557.0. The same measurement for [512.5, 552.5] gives 513.0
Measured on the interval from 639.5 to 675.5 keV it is 640.0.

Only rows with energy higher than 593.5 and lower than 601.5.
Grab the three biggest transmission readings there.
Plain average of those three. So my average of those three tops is 74.3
